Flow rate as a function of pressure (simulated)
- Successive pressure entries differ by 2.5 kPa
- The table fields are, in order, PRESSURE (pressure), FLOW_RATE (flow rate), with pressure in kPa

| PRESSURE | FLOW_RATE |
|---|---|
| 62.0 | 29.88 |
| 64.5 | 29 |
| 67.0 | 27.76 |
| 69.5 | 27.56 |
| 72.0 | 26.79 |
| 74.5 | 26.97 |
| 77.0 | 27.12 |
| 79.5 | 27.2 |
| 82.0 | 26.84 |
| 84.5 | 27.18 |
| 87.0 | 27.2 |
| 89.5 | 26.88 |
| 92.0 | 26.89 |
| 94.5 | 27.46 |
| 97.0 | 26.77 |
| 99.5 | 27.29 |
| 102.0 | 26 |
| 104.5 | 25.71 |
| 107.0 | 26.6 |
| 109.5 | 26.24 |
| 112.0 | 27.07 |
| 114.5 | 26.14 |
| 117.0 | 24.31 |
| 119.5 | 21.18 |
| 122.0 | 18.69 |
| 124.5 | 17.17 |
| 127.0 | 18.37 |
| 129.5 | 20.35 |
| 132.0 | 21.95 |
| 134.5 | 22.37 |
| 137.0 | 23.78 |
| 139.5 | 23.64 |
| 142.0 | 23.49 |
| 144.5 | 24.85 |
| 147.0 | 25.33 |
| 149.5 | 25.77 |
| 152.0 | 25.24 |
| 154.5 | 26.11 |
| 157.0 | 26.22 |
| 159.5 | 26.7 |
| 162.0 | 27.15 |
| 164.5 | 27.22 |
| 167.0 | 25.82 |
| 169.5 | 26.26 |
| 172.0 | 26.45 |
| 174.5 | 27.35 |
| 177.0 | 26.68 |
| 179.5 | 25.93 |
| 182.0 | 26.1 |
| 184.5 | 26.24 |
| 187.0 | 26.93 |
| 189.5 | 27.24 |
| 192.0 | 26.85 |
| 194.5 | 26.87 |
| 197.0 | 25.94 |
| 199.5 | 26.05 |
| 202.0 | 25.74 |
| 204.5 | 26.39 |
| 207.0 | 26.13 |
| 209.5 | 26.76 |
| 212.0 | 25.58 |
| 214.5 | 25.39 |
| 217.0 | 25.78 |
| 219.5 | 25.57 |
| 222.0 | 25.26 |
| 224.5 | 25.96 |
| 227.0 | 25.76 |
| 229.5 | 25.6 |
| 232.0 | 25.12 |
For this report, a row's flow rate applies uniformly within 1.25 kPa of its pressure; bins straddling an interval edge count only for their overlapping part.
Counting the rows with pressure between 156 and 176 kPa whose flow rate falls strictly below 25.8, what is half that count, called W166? 0.0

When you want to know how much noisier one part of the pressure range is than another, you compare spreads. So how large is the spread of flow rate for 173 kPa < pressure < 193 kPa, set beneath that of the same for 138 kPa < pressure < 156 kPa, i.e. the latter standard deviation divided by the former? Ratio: 1.9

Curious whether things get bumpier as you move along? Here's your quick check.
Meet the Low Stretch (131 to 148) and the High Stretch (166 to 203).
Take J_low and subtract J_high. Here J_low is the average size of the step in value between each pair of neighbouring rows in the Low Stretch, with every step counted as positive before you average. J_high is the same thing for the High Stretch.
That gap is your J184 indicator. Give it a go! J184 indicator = 0.23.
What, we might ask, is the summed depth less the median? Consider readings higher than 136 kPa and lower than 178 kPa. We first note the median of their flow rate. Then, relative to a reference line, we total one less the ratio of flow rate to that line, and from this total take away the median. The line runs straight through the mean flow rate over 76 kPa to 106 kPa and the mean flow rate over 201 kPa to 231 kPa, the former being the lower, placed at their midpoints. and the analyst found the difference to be -25.8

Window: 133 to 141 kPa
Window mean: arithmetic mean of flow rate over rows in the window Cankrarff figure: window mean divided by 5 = 4.65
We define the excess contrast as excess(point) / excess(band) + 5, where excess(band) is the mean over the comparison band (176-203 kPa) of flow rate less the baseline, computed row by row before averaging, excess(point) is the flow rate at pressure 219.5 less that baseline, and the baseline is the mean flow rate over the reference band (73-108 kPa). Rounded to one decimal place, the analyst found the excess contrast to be 7.9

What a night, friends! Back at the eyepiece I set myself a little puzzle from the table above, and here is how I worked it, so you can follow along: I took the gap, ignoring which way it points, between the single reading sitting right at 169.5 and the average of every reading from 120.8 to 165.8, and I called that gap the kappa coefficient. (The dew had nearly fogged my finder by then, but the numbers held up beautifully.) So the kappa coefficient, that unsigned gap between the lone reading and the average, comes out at 2.7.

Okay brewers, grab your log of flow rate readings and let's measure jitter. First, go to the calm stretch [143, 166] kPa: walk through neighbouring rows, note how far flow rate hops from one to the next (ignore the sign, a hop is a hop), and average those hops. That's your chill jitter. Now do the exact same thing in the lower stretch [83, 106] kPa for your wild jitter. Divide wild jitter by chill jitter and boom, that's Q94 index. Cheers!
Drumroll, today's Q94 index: 1.08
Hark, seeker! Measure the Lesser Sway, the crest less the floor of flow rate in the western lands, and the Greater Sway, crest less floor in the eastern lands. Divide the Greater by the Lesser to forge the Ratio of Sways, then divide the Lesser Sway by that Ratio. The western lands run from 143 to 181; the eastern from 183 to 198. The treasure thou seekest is 5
